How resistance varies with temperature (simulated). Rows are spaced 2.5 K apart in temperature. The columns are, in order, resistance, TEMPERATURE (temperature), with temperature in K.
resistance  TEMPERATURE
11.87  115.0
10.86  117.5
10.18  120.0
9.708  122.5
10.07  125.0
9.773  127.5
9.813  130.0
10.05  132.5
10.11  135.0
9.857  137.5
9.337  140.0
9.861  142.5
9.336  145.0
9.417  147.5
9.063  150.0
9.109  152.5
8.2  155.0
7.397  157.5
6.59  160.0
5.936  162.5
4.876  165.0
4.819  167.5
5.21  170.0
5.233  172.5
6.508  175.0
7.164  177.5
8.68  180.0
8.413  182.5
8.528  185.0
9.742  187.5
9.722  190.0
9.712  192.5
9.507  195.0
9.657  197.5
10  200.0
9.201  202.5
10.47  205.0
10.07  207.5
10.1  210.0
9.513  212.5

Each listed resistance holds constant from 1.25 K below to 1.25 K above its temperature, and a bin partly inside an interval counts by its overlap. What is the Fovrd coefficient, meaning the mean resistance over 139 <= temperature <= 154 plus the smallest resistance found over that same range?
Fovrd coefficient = 18.4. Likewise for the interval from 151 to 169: 11.5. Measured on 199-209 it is 19.1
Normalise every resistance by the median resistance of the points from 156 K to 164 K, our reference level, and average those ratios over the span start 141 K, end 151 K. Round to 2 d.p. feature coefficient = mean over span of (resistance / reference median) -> 1.43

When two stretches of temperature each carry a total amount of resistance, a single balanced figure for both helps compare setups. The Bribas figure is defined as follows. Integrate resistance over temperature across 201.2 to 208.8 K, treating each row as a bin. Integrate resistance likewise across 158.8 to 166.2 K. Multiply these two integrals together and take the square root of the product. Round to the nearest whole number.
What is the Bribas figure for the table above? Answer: 57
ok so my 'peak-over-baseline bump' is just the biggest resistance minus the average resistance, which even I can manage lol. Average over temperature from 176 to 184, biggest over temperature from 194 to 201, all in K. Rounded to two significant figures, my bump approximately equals 1.9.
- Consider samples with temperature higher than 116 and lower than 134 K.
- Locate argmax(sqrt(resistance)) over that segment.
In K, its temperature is 117.5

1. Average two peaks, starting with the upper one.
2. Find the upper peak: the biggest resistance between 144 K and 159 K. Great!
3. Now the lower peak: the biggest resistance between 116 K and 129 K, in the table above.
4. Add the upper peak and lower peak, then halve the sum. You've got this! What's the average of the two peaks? 10.1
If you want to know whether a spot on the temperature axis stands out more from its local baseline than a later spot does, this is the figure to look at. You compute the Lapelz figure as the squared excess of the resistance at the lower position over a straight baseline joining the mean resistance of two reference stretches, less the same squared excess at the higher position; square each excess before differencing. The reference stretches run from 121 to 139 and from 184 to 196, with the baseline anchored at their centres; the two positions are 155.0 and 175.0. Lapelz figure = -7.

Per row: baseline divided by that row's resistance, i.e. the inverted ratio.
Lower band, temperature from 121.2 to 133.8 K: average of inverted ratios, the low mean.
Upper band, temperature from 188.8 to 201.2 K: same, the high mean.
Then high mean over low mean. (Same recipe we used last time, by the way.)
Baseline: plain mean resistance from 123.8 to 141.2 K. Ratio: 1.02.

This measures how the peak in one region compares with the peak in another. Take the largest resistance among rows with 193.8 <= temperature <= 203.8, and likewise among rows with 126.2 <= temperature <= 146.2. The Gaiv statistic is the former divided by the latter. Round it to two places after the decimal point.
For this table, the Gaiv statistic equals 0.99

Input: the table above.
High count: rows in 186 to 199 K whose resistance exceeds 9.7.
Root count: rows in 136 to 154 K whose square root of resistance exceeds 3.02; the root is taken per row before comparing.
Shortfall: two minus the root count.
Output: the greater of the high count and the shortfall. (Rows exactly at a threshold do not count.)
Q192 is 3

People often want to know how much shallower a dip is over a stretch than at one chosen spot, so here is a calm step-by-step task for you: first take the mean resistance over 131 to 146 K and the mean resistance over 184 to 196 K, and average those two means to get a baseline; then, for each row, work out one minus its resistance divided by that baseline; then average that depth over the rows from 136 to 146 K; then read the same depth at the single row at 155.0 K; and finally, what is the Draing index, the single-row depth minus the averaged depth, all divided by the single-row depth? 1.0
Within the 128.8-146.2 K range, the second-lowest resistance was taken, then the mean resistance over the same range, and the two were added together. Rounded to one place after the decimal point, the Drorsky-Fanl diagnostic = 19.1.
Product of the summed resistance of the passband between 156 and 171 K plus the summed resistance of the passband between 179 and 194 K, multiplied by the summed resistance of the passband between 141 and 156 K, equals 4928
